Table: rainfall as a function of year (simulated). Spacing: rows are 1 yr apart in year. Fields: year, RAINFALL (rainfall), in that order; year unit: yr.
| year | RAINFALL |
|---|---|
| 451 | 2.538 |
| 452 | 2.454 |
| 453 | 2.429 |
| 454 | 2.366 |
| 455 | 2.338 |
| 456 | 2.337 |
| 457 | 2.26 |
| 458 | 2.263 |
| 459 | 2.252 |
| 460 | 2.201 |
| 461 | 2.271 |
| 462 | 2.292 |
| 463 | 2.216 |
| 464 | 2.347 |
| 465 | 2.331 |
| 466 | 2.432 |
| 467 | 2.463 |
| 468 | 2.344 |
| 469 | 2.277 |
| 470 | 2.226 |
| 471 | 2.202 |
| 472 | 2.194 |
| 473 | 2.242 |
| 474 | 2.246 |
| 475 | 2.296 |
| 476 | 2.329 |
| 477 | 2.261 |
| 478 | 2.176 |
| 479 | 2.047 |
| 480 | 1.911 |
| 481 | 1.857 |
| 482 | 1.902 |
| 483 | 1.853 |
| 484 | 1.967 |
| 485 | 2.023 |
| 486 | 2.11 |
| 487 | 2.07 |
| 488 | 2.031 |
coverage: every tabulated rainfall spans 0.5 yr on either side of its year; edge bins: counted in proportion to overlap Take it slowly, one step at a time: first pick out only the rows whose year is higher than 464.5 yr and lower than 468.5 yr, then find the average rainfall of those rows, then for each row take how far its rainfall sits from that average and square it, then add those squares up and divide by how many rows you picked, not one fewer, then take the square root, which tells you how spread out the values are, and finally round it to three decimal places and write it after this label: 0.056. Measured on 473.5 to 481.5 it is 0.169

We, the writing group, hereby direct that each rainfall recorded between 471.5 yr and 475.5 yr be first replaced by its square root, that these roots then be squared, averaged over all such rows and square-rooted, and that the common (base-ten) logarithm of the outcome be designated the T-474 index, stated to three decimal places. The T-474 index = 0.176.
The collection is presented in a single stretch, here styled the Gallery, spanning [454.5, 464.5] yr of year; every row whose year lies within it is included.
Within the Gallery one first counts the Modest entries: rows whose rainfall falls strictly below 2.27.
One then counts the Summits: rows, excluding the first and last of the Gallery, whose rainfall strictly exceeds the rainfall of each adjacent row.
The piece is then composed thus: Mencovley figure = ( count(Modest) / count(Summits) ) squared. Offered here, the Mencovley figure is 6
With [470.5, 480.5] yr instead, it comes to 64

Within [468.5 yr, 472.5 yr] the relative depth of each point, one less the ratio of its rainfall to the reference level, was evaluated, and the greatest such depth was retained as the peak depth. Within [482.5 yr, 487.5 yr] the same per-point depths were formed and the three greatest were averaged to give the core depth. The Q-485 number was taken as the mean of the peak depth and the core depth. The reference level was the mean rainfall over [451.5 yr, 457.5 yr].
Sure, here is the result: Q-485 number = 0.12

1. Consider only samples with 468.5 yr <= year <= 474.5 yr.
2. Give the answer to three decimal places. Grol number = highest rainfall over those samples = 2.277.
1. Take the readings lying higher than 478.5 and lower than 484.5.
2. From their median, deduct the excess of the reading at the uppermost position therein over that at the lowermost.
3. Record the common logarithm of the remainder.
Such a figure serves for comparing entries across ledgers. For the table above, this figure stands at 0.298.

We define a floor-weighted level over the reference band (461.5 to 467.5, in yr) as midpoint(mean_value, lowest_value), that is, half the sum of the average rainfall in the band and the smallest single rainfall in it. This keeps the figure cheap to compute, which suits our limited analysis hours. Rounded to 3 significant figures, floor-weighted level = 2.28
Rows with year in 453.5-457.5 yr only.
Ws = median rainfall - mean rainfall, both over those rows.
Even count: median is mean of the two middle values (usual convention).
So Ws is 0.012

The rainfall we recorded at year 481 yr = 1.857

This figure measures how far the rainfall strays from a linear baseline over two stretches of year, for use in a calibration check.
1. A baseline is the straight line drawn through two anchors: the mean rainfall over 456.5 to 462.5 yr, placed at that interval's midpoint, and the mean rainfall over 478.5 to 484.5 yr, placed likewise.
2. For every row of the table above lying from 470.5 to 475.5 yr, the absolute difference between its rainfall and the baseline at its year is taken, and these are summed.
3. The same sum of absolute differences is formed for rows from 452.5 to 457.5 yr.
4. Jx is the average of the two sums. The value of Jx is 0.55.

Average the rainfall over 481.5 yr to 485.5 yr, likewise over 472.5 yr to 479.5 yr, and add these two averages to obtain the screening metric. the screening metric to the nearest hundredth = 4.16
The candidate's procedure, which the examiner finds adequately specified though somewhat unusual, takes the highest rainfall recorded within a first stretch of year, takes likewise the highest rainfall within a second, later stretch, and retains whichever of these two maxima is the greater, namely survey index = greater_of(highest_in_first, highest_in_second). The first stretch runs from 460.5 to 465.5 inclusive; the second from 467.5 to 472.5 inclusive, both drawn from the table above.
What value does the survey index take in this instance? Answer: 2.35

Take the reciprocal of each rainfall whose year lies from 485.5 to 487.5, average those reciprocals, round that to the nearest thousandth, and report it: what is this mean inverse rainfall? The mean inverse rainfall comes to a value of 0.479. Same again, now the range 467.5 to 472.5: 0.445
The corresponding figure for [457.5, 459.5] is 0.443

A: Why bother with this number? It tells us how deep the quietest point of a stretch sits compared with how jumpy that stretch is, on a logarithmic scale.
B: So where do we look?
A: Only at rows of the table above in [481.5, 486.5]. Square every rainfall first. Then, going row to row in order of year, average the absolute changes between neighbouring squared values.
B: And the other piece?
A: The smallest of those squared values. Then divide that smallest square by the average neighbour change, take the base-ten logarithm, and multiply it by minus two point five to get -2.6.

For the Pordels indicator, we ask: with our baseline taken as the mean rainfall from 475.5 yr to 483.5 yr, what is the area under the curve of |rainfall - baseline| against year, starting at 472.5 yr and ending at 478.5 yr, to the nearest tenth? 1.3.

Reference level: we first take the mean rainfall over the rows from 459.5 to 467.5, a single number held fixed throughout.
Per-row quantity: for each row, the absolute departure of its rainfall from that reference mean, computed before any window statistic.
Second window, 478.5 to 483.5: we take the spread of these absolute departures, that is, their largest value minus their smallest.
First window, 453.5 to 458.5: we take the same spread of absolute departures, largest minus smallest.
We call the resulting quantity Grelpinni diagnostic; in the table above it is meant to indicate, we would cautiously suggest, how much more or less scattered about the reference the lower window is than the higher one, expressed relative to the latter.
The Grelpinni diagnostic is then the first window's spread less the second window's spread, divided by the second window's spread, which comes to -0.8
